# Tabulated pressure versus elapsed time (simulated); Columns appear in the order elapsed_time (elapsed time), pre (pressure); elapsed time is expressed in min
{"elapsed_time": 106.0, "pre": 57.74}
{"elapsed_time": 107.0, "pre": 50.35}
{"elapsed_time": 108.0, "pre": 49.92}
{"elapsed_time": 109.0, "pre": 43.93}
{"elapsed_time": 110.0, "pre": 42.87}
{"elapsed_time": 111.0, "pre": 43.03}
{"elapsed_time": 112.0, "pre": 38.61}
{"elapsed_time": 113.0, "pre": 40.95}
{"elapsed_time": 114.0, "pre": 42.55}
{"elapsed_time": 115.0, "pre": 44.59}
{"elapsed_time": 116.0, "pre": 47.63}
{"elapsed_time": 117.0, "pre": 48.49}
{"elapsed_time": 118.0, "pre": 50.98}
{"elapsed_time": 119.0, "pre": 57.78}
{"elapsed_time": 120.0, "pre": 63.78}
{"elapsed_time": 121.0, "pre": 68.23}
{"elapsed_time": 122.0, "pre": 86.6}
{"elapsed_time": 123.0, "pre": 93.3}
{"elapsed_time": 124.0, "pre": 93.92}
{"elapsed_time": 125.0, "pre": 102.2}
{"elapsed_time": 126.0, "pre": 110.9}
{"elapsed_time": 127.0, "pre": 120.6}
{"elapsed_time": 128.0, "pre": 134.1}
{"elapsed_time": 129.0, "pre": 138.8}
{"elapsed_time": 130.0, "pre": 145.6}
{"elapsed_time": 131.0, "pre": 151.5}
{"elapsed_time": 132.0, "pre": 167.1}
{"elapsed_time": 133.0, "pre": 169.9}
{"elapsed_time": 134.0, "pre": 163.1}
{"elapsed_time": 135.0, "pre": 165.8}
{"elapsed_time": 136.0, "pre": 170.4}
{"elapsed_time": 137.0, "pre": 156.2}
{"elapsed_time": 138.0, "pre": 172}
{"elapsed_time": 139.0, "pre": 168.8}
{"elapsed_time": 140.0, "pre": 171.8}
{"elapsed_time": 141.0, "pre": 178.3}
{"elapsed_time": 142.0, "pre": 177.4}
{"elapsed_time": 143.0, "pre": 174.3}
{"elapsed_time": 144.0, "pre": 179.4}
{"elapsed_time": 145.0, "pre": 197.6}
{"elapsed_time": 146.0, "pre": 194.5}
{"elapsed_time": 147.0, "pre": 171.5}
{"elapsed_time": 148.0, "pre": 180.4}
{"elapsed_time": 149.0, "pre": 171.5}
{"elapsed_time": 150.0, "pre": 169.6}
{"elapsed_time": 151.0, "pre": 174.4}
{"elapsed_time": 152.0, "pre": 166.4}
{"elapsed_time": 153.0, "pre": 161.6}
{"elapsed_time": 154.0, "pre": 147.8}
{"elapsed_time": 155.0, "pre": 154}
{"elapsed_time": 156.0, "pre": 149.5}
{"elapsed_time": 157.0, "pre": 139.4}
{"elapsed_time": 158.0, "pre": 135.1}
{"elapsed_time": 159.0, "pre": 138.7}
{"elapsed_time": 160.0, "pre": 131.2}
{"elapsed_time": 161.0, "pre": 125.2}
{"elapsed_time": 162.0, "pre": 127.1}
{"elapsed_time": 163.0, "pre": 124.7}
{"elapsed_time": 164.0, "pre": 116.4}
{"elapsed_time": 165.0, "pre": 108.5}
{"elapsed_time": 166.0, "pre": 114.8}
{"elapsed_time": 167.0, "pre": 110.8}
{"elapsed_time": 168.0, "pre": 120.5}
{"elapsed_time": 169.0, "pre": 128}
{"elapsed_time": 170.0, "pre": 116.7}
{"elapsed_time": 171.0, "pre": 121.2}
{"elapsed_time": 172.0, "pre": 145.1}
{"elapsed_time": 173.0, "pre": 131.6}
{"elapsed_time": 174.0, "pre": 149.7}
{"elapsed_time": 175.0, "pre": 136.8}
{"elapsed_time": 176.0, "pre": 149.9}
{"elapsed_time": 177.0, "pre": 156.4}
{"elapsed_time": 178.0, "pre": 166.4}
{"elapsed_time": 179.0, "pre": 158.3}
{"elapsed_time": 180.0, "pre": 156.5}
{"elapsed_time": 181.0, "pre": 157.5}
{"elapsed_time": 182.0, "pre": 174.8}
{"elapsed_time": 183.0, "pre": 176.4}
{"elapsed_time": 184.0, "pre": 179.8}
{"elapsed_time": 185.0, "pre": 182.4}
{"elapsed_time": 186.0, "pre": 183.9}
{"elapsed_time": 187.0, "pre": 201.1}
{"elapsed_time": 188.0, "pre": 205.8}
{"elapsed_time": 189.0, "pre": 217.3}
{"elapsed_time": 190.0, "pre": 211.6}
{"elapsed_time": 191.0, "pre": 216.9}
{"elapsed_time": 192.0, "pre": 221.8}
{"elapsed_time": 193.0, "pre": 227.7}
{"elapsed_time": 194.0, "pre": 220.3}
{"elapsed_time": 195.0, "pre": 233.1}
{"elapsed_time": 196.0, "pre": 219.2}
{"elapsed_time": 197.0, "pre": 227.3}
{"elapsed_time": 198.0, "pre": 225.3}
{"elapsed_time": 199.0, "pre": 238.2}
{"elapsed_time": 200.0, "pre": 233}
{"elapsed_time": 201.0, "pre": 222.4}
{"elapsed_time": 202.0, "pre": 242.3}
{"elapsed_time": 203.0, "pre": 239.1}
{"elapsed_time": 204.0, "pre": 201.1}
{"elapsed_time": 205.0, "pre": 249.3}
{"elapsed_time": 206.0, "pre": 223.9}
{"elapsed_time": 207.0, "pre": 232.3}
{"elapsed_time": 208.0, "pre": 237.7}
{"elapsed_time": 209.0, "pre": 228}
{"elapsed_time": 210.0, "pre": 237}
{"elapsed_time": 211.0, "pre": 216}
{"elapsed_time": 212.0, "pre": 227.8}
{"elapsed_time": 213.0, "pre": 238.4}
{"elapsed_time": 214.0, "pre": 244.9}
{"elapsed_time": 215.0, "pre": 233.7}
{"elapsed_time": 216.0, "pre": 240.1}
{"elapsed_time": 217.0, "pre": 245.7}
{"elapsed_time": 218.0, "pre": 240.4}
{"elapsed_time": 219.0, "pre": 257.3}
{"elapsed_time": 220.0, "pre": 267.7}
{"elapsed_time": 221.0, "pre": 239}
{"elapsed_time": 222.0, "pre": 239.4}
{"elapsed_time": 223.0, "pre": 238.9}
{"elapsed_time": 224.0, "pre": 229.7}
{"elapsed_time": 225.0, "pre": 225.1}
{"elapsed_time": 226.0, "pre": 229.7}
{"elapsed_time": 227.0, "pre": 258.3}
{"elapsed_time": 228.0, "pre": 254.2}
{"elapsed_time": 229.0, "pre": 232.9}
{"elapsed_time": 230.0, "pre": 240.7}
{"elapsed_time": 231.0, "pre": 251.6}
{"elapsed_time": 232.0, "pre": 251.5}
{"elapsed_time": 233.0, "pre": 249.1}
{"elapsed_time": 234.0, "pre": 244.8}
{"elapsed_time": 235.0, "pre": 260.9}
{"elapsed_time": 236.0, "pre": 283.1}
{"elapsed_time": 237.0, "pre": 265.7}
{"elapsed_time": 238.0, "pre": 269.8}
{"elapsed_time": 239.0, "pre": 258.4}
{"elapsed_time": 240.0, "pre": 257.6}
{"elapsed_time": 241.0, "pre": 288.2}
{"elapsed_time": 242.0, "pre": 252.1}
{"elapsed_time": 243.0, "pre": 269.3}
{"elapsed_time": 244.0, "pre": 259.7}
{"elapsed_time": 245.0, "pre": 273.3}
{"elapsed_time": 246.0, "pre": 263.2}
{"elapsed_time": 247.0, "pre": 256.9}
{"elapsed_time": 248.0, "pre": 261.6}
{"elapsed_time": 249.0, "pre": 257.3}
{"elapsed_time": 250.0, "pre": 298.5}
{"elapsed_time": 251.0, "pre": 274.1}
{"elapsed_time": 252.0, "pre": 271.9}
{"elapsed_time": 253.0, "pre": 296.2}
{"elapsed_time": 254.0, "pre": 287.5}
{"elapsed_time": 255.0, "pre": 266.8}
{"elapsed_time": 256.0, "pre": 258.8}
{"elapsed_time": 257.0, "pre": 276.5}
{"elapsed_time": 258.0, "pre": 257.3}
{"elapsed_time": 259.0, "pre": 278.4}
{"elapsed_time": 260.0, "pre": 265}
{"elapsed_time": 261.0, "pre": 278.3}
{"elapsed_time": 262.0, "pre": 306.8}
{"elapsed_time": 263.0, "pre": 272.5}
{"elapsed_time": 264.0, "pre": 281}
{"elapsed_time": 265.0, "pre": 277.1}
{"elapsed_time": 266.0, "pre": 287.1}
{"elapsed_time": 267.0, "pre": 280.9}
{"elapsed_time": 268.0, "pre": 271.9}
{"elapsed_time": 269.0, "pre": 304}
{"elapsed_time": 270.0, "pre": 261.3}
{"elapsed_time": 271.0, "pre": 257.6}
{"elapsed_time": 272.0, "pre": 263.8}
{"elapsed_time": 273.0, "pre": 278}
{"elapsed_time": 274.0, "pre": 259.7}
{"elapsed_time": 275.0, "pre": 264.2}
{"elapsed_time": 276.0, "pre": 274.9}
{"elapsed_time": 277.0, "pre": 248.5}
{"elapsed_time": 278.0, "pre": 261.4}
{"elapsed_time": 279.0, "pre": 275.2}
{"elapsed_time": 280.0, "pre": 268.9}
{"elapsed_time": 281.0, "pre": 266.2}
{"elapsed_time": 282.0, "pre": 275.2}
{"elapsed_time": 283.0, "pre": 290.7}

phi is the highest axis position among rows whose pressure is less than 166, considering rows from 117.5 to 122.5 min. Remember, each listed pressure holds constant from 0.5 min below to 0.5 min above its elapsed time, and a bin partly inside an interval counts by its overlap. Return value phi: 122.0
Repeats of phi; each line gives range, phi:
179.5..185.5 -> 181.0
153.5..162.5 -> 162.0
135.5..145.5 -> 137.0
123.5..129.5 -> 129.0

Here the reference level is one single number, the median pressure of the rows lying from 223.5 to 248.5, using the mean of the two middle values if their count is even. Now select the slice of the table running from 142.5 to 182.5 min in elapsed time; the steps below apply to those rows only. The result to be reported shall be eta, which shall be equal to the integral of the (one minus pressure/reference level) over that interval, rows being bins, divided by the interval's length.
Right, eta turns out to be 0.42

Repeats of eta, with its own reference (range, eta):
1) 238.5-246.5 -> -0.03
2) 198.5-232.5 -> 0.08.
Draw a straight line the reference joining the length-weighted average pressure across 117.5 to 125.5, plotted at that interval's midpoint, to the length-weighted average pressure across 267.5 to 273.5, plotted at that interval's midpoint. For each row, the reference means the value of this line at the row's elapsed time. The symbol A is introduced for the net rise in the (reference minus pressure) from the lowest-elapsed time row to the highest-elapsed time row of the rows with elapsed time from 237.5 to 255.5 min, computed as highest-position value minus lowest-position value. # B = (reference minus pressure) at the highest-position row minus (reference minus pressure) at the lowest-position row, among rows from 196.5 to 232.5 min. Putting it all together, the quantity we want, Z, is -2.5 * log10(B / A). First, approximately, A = 25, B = 22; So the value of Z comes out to 0.2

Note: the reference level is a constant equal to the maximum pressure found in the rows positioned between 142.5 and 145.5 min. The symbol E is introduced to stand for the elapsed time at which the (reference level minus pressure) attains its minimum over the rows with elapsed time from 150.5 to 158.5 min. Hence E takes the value 151.0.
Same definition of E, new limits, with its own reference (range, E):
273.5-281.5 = 279.0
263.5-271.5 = 269.0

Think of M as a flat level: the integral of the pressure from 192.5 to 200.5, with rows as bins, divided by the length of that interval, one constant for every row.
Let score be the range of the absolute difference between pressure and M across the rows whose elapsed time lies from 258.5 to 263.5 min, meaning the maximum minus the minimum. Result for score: 42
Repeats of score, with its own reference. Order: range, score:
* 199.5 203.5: 9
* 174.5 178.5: 30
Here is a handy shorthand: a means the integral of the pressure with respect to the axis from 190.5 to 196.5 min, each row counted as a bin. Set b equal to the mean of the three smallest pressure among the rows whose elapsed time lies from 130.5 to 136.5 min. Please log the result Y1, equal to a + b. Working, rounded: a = 1339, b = 160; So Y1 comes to 1499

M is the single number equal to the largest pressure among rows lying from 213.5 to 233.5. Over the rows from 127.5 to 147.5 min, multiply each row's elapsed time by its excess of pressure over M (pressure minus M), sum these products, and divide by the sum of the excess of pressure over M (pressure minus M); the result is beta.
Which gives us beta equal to 136.7 min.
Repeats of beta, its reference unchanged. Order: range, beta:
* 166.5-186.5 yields 175.4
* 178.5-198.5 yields 186.5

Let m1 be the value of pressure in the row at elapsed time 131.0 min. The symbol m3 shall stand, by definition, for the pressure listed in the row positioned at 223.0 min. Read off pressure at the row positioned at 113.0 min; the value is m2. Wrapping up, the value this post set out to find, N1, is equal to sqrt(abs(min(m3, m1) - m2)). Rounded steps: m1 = 151.5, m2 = 40.95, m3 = 238.9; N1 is 11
